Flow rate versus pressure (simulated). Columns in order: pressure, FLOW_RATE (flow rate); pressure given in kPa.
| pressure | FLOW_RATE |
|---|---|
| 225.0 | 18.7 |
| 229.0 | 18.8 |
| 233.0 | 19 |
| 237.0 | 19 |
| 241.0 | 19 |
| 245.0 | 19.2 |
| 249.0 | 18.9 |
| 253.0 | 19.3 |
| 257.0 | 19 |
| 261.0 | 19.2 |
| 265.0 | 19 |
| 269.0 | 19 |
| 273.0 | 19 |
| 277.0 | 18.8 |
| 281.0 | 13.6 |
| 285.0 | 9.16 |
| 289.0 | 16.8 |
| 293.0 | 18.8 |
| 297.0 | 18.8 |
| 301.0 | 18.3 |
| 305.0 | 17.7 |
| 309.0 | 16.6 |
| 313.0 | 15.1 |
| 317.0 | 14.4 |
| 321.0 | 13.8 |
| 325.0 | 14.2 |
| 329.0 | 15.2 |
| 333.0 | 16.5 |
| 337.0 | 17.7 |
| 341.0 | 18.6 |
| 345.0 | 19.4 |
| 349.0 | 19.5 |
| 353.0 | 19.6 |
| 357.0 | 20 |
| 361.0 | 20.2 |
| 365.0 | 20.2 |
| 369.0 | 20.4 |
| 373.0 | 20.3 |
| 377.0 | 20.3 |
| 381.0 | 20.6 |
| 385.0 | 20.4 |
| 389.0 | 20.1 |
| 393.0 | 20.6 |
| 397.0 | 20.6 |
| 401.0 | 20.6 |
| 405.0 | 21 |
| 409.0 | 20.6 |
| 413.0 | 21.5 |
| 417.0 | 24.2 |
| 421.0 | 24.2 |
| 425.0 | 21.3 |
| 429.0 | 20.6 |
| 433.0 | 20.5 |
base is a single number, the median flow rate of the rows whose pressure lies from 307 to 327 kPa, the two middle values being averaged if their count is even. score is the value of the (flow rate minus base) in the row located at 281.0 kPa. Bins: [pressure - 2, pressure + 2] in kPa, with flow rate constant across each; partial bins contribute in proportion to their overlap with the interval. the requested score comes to -0.8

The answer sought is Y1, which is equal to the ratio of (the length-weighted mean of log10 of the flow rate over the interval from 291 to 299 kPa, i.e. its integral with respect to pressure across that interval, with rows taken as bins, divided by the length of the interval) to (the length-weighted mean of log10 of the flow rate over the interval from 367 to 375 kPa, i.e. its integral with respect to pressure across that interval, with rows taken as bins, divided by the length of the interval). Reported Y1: 0.974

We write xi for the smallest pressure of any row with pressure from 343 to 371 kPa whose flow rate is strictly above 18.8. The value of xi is 345.0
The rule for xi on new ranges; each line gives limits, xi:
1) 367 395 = 369.0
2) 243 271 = 245.0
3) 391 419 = 393.0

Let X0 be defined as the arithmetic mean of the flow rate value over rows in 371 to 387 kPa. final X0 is 20.4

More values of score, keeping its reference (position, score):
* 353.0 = 5.2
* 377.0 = 5.9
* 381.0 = 6.2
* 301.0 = 3.9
